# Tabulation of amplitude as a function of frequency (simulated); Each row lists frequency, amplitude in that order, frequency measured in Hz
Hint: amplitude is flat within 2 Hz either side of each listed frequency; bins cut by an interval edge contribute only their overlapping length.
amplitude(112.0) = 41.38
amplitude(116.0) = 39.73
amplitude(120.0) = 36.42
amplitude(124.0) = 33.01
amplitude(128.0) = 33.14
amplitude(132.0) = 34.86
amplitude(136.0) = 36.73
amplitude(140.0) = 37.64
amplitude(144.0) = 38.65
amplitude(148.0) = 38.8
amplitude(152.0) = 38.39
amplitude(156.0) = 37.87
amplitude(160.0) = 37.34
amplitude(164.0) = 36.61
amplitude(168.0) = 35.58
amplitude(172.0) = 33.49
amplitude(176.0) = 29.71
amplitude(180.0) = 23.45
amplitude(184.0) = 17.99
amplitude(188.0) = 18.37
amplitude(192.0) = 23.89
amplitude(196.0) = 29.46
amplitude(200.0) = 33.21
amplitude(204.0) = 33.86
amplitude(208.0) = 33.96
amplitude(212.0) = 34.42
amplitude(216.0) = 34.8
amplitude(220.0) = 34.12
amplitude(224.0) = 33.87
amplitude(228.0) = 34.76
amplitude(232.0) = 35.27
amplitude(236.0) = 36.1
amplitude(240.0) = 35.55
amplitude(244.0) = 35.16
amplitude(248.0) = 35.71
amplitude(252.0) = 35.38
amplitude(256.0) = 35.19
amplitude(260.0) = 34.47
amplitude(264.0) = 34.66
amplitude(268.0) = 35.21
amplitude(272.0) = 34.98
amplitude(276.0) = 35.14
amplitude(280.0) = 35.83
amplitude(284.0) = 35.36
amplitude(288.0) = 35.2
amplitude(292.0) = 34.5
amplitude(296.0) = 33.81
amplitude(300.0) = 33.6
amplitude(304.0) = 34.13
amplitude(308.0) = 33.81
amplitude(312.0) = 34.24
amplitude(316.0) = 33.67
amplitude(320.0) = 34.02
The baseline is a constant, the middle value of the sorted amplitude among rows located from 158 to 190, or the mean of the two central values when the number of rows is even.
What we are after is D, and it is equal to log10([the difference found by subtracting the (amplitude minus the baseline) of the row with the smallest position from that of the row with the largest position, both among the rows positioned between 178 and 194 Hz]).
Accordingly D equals -0.4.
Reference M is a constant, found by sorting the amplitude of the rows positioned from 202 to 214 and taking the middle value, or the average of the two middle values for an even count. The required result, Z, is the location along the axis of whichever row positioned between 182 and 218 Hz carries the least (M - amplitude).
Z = 216.0 Hz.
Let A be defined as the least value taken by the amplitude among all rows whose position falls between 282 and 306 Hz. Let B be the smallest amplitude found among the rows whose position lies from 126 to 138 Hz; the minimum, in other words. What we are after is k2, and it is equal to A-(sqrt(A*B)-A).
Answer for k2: 33.8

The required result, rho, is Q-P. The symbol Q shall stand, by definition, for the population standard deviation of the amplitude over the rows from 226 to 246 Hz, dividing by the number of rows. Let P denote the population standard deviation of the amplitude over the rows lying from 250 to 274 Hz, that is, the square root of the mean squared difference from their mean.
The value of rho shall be 0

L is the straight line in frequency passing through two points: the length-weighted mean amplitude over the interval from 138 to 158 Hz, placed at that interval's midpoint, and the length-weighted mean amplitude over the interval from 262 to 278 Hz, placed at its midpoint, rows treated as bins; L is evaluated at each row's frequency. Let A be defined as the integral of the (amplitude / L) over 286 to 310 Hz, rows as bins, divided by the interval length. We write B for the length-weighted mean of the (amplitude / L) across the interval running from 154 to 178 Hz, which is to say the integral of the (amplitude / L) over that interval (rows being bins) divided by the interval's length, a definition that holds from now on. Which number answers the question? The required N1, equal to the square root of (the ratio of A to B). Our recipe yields 1.04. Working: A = 1.00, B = 0.93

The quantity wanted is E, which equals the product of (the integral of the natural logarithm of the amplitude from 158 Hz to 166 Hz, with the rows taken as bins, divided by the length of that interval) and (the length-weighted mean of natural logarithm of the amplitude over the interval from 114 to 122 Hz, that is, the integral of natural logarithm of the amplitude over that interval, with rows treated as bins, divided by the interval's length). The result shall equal 13.1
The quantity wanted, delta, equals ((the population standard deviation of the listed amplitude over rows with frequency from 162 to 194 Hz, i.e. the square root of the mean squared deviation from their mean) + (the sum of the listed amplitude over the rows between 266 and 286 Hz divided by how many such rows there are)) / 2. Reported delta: 21.2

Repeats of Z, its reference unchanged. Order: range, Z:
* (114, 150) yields 116.0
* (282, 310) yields 284.0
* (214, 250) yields 236.0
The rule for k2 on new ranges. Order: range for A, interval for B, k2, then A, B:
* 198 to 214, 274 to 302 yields 33.0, 33.21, 33.6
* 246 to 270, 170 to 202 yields 44.0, 34.47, 17.99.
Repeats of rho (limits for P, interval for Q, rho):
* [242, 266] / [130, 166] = 1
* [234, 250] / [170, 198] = 5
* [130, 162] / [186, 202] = 4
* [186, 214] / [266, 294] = -5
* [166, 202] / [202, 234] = -6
